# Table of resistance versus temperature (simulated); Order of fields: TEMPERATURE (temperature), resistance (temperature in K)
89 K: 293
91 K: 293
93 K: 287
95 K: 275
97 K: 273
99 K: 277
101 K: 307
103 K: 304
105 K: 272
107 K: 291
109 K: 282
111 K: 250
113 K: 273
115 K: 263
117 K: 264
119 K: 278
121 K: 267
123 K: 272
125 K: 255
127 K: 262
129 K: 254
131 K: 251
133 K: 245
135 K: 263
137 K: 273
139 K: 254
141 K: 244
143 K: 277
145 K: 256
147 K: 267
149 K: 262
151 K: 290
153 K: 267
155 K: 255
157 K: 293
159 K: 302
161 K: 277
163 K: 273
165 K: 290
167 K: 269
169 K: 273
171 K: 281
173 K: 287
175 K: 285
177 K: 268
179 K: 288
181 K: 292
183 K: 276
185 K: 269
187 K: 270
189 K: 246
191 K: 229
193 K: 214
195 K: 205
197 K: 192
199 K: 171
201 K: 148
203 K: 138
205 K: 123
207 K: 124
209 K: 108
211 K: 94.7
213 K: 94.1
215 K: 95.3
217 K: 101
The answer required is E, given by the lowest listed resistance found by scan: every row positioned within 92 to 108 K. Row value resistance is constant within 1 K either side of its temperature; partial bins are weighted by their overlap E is 272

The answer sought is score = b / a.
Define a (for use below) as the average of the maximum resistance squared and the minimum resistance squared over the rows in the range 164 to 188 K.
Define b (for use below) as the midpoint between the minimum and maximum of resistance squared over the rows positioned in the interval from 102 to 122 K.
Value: 0.99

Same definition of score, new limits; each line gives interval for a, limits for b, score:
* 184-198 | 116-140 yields 1.25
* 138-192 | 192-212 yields 0.38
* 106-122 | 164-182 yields 1.07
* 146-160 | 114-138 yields 0.88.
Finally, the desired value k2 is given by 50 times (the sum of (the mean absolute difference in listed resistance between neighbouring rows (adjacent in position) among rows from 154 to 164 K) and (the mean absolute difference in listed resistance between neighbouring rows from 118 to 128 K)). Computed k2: 1450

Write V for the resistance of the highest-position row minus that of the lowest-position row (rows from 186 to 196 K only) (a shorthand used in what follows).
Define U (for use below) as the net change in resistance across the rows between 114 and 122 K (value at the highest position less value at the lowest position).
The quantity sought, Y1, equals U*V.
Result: -260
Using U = 4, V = -65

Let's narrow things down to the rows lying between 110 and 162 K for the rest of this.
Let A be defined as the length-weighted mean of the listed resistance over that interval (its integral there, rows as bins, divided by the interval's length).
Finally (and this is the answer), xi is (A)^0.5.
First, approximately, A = 266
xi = 16.3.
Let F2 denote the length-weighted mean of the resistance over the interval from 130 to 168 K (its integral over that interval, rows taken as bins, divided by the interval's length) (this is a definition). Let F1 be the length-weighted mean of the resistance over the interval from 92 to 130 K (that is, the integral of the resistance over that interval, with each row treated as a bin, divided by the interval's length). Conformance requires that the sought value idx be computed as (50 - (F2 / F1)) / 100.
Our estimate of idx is 0.490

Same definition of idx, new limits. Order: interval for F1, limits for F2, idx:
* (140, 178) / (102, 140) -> 0.490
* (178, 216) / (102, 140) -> 0.486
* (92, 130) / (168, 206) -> 0.491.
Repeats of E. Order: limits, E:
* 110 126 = 250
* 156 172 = 269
